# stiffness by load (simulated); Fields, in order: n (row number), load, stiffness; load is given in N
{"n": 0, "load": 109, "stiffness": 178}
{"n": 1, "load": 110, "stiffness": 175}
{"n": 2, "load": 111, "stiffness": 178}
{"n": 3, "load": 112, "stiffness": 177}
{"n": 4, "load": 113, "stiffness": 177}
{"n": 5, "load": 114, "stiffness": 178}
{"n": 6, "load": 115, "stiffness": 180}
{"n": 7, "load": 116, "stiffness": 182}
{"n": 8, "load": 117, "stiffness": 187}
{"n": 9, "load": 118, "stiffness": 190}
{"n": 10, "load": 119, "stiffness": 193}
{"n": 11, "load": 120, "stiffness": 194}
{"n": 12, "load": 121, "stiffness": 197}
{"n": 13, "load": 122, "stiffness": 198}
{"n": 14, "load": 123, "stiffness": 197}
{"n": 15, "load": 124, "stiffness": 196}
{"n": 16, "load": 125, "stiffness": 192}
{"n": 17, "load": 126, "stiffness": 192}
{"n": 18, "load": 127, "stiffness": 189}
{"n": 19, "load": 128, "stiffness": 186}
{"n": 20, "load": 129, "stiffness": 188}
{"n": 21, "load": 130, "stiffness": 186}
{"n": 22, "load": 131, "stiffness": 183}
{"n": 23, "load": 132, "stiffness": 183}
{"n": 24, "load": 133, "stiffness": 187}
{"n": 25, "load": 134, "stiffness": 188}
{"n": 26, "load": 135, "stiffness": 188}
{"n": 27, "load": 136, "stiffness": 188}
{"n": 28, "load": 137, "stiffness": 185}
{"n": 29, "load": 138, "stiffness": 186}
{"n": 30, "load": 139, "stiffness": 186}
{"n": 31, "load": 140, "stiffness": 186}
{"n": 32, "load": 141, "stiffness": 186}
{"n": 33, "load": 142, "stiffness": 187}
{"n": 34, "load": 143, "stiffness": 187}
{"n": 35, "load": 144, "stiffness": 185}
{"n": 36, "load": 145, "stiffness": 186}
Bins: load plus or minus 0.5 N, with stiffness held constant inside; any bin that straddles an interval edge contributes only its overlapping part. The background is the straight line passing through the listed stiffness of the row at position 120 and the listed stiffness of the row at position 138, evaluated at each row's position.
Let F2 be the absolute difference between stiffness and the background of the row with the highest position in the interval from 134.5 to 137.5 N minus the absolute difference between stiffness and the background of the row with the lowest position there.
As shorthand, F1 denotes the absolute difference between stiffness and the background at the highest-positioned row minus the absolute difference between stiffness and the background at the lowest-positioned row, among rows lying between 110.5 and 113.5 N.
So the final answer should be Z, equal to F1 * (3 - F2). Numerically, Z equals 0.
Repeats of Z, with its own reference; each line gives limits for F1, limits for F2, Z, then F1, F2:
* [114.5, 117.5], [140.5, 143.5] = -9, -7.9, 1.9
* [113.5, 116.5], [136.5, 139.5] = -20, -4.9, -1.0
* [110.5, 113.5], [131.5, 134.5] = 1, 0.1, -5.4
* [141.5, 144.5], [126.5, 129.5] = -3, -1.1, 0.1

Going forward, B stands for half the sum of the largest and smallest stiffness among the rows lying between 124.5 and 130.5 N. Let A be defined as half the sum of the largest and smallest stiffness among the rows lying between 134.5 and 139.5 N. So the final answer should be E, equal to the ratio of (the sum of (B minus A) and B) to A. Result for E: 1.03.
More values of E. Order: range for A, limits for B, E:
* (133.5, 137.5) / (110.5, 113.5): 0.90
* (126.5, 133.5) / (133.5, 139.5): 1.01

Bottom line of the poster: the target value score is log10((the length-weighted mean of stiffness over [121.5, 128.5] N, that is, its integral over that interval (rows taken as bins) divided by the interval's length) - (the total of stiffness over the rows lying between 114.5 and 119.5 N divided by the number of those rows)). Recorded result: 0.81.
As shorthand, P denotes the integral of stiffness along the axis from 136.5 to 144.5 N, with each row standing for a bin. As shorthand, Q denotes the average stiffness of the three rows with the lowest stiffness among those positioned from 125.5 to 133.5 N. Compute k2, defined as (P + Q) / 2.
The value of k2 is 836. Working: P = 1488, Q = 184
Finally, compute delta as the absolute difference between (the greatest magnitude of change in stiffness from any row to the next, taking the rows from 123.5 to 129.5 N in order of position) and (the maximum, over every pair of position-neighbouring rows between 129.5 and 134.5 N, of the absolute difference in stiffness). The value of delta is 0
